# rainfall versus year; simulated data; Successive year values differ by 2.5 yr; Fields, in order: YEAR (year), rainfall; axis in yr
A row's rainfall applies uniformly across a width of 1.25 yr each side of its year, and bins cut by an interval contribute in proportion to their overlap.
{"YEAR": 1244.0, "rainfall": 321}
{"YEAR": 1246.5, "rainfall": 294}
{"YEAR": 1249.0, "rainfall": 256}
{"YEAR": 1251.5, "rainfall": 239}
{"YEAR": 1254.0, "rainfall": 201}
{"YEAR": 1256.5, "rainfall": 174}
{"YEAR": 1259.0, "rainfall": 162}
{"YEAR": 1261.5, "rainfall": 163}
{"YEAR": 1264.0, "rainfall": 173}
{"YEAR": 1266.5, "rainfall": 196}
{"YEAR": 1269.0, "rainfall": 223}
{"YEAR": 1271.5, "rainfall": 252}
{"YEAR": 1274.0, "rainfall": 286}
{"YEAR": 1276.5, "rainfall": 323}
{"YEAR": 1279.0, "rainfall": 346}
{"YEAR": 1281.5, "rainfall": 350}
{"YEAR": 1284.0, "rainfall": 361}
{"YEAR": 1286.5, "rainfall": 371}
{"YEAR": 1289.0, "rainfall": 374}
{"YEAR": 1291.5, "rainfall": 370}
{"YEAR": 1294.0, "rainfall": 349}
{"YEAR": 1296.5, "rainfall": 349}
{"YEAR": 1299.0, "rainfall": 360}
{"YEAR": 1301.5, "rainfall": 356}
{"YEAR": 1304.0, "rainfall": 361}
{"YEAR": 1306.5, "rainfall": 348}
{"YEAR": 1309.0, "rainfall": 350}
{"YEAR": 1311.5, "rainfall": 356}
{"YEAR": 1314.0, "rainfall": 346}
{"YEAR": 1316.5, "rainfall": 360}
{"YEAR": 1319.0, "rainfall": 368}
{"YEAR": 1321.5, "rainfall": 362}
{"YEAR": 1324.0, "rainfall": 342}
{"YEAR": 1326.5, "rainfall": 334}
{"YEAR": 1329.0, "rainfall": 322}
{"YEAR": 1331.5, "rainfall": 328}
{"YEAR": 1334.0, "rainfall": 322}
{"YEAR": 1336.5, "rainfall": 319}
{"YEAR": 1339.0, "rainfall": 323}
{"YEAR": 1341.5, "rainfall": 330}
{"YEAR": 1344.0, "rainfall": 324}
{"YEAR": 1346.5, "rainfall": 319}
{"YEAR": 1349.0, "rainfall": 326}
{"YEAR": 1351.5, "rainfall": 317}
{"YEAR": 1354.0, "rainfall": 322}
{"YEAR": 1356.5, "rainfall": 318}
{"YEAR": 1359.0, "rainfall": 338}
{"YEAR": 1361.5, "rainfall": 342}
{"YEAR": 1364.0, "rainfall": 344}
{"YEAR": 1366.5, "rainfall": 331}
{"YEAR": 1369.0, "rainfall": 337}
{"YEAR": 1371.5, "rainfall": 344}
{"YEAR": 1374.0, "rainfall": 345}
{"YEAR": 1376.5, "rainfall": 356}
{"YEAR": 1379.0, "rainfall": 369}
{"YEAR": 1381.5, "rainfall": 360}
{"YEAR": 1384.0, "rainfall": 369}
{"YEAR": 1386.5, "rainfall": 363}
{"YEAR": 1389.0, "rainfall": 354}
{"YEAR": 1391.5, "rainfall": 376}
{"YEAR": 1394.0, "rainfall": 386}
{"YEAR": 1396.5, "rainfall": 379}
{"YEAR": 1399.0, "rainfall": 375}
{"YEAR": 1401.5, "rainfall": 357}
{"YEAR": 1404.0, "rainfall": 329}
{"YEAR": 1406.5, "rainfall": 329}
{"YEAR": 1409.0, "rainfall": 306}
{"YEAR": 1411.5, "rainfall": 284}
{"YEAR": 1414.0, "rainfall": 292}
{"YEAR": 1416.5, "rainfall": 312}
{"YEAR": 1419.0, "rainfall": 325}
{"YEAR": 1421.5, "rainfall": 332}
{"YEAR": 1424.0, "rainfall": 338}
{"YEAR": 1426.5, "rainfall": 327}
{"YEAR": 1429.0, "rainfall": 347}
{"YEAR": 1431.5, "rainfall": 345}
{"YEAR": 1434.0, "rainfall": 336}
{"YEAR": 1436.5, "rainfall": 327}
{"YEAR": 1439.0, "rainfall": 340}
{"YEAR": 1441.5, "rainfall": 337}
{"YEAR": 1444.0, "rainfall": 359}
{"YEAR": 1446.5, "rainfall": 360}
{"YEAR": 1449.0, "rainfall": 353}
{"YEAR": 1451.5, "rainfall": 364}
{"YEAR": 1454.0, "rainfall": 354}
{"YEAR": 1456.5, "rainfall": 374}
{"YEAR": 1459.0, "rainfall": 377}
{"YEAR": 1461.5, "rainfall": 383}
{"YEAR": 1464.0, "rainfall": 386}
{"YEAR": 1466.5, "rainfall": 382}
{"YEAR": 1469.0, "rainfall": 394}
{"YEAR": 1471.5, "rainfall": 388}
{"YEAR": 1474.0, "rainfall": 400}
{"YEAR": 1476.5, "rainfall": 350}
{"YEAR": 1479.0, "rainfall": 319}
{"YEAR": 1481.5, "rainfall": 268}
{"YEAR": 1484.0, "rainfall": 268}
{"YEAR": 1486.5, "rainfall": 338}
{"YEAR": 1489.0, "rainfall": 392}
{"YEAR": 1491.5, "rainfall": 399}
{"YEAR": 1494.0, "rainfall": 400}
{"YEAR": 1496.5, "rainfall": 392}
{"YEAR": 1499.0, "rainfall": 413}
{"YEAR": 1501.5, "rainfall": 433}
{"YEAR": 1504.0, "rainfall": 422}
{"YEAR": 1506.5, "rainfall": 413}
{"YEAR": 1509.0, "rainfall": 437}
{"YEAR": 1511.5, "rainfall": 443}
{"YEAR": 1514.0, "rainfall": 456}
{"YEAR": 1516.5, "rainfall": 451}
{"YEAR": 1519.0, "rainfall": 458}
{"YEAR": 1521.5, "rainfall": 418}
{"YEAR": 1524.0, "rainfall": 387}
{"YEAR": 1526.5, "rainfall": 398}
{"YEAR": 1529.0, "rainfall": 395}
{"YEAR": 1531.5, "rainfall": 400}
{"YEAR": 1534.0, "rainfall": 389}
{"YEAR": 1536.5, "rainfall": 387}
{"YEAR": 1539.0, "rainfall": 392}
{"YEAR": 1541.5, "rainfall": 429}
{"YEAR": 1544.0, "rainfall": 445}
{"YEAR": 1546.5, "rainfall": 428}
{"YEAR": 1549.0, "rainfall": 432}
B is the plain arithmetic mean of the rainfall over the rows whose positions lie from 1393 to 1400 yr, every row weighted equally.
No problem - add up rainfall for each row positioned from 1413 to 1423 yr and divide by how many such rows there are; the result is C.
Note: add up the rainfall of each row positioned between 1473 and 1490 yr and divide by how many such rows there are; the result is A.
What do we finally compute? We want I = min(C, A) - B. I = -65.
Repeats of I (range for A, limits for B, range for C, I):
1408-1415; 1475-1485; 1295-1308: -7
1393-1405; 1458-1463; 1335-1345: -56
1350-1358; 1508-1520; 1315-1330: -130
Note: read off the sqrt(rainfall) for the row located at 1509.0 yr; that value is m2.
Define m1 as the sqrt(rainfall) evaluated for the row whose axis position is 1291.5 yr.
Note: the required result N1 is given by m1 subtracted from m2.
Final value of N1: 1.7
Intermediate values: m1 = 19.2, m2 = 20.9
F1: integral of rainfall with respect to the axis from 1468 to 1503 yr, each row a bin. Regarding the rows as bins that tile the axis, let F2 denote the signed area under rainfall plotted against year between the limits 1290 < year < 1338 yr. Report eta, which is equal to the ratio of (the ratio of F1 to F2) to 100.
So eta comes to 0.008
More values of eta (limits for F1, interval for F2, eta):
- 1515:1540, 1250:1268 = 0.030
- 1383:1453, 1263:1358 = 0.008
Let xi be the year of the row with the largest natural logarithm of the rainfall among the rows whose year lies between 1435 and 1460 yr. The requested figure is 1459.0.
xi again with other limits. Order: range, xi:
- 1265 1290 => 1289.0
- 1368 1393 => 1391.5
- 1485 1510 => 1509.0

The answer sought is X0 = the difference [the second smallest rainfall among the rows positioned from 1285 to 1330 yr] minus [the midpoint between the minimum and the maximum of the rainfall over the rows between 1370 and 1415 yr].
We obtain -1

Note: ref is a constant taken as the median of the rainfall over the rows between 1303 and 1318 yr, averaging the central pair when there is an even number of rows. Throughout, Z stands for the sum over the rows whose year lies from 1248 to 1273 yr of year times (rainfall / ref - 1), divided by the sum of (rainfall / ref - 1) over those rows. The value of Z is 1260.4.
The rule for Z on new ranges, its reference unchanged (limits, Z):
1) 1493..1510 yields 1502.4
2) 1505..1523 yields 1514.3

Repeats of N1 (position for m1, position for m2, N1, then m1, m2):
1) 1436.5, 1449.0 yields 0.7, 18.1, 18.8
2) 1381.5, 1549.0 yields 1.8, 19.0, 20.8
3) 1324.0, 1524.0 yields 1.2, 18.5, 19.7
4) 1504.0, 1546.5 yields 0.1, 20.5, 20.7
